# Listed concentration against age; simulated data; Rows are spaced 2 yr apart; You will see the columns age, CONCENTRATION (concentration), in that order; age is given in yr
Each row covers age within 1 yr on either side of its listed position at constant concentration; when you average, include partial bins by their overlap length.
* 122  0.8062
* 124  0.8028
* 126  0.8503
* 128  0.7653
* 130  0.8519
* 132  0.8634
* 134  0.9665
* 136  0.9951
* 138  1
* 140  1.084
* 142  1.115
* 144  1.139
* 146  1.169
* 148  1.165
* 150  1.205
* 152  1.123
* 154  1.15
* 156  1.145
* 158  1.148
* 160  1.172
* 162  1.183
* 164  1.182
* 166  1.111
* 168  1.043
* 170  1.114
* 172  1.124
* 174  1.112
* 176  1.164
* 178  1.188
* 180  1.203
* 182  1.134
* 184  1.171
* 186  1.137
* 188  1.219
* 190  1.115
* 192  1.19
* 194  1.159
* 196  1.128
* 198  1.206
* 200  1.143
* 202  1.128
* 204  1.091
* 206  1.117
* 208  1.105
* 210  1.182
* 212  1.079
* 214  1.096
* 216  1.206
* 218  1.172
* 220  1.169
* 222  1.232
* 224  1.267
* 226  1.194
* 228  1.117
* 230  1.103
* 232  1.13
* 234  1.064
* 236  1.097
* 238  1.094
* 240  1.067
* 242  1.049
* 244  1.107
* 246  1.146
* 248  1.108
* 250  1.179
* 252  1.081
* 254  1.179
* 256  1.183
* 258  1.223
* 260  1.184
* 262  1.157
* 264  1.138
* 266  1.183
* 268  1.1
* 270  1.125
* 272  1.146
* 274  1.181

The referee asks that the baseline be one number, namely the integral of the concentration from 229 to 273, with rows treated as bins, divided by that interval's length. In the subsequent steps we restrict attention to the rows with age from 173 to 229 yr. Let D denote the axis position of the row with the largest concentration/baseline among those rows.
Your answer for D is 224 yr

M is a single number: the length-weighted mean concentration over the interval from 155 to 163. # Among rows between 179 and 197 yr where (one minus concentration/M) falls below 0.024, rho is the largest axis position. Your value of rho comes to 194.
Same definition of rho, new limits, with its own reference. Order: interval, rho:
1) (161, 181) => 180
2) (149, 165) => 164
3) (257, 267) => 266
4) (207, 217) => 216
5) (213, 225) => 224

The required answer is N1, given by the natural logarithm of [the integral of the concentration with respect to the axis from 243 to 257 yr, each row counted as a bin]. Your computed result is 2.77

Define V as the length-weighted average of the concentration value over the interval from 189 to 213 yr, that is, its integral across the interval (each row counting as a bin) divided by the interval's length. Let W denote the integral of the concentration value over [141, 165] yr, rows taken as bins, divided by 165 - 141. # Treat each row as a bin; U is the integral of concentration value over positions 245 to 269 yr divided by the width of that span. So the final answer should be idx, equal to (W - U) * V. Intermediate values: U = 1.155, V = 1.14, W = 1.16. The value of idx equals 0.003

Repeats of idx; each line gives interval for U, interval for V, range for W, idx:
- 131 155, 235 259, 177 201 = 0.096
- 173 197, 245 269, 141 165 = -0.002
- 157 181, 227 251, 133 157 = -0.045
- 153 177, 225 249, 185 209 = 0.008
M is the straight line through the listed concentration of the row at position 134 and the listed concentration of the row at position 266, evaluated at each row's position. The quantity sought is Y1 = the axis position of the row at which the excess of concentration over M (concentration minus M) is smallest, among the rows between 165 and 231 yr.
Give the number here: 230 yr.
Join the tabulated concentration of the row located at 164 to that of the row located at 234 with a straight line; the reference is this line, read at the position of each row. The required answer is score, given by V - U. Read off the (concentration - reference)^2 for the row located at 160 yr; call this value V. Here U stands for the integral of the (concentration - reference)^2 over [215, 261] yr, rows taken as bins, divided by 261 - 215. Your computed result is -0.011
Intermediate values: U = 0.0113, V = 0.00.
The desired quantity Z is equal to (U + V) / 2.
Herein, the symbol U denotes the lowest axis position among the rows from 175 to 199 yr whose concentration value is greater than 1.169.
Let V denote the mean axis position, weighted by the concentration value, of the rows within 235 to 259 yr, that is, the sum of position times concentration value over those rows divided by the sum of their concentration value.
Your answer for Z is 212.6 yr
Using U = 178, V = 247.2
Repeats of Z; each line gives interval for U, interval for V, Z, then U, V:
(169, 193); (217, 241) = 203.4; 178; 228.7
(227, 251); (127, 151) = 195.0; 250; 139.9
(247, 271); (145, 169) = 203.4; 250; 156.9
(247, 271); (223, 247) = 242.4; 250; 234.8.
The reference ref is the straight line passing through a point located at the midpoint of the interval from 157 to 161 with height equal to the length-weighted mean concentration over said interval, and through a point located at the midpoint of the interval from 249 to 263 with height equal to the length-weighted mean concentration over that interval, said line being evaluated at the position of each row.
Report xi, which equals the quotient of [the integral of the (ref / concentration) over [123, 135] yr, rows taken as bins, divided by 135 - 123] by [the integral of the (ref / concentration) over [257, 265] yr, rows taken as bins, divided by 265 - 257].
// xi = 1.37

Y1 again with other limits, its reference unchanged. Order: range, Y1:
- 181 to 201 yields 190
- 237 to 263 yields 242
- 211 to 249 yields 242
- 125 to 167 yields 128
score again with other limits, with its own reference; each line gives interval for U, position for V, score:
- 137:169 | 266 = 0.022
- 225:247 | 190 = -0.003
